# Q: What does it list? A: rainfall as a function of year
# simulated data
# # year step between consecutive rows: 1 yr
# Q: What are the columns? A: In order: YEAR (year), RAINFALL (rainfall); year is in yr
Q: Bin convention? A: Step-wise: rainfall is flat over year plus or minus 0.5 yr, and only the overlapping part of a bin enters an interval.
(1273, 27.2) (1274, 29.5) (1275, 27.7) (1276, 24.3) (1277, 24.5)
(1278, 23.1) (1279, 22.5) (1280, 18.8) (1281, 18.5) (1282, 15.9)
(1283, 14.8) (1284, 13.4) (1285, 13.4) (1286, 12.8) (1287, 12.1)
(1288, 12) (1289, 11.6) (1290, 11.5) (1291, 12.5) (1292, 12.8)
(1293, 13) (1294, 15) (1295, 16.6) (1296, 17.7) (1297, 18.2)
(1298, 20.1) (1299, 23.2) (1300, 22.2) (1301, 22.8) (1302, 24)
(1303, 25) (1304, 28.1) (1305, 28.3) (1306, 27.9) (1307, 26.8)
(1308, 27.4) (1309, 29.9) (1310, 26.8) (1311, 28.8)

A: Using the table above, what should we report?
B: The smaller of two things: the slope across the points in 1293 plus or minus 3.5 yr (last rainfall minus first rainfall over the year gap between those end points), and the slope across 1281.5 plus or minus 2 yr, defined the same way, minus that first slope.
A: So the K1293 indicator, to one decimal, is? -2.4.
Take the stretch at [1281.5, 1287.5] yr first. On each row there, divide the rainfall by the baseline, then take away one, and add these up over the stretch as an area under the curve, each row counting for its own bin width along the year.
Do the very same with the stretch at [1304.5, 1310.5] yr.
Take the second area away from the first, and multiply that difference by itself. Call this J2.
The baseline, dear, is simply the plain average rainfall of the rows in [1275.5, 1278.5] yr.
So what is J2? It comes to 12.5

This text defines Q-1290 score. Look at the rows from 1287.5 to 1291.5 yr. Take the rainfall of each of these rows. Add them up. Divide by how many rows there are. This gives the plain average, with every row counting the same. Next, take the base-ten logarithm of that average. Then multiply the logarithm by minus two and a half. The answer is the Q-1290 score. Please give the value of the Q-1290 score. -2.69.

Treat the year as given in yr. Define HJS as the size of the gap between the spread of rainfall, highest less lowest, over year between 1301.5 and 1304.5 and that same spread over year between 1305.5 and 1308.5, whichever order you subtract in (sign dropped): 3.0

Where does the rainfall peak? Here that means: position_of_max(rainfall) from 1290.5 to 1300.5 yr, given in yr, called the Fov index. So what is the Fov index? 1299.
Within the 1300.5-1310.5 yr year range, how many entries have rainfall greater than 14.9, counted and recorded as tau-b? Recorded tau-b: 10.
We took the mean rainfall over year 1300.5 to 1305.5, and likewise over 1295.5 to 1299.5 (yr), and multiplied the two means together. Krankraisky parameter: 508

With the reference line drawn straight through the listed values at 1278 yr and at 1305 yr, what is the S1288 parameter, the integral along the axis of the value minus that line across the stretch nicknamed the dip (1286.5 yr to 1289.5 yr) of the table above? -39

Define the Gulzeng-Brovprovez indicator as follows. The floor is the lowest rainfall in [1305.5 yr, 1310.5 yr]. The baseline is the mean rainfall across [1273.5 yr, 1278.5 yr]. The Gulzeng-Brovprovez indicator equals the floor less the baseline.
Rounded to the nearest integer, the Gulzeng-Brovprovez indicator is 1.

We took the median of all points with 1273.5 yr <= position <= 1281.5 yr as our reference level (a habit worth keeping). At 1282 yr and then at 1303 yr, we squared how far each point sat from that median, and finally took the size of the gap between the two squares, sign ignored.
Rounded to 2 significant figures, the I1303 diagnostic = 59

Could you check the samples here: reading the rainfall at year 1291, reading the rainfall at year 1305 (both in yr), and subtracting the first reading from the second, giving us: 16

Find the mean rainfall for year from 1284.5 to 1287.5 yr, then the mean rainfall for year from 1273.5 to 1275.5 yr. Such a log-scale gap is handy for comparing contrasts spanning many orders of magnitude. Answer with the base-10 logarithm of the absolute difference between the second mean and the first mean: 1.2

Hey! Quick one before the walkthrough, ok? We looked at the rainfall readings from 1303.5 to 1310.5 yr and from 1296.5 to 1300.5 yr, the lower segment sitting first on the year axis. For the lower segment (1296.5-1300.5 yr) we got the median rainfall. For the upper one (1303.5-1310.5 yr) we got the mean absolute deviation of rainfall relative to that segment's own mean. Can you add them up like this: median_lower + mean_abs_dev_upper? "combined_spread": 21.9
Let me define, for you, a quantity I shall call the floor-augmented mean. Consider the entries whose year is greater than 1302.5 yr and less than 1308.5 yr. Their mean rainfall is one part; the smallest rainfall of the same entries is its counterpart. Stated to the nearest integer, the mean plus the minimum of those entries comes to 52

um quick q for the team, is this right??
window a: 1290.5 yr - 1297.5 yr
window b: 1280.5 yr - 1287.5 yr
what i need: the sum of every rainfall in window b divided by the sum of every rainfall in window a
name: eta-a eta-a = 1.0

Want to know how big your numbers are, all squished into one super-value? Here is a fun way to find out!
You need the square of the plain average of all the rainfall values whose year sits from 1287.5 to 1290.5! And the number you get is 137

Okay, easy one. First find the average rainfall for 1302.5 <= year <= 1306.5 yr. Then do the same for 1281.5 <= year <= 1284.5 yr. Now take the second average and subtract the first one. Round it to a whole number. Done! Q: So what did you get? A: -13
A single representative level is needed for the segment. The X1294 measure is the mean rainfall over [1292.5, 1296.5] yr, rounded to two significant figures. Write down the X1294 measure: 16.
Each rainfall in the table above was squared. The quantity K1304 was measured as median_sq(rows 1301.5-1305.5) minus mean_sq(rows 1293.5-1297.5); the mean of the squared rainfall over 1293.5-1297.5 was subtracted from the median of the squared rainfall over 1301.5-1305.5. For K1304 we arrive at 421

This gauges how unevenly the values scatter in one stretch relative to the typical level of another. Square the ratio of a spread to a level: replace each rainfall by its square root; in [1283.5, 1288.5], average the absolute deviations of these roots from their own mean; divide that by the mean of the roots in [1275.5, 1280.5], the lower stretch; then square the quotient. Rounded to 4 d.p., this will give 0.0003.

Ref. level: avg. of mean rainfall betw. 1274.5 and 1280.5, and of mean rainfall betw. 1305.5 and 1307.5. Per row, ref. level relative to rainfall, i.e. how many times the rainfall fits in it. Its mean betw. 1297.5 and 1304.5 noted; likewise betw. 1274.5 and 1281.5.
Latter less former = 0.1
